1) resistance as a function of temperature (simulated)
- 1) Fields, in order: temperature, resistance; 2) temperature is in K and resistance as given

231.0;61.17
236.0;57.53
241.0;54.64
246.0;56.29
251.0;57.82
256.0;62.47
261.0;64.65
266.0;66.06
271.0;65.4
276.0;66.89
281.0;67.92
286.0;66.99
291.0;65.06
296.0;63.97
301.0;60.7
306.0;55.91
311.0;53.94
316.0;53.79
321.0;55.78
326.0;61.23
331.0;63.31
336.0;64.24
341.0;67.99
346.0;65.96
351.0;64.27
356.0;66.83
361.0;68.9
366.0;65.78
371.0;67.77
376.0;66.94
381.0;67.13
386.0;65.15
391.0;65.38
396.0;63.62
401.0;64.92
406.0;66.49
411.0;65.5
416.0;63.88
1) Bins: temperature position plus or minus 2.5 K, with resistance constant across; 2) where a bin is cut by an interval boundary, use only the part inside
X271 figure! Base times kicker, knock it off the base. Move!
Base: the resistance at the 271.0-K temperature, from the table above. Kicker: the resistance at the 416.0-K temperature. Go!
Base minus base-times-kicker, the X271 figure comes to -4112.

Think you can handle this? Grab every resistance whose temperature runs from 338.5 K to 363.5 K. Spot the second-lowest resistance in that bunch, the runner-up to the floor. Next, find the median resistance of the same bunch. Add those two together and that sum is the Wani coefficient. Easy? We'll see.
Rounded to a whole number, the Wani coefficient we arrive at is 133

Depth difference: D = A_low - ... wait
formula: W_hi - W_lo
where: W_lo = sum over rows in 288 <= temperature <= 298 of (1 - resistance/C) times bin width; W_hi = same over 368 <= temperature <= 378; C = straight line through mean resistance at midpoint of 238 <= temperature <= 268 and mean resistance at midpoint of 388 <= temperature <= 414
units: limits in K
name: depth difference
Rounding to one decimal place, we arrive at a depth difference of 0.0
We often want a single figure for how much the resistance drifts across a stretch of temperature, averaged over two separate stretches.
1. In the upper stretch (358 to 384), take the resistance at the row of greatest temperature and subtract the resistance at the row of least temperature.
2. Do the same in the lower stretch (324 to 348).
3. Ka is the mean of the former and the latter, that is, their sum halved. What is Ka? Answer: 1.5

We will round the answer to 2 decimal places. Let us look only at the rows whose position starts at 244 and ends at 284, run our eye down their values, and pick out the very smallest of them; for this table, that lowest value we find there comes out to 56.29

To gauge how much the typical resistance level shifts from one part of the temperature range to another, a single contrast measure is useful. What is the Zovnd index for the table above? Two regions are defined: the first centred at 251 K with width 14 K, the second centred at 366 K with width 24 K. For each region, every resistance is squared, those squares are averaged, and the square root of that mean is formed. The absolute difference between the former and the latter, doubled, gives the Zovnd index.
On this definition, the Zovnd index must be 17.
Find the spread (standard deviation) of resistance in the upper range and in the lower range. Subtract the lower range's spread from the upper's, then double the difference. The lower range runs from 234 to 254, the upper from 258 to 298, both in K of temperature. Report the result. 0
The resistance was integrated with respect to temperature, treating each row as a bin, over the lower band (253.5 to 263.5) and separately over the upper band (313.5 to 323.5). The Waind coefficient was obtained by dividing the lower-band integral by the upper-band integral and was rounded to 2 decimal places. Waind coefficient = 1.16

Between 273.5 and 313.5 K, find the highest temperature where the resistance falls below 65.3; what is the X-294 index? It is 311.0 K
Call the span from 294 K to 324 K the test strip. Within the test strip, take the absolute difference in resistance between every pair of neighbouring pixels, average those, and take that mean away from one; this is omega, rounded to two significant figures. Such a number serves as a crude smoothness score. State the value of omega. -1.4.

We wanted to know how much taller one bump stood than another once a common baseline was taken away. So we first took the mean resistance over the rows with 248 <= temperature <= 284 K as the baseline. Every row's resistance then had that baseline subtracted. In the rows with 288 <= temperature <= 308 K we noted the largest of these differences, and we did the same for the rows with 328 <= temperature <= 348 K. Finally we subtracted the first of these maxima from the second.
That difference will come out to 2.9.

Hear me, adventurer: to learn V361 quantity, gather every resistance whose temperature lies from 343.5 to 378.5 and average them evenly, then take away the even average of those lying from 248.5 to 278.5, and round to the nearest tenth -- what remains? 2.8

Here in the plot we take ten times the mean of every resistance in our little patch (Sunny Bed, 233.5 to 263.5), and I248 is 589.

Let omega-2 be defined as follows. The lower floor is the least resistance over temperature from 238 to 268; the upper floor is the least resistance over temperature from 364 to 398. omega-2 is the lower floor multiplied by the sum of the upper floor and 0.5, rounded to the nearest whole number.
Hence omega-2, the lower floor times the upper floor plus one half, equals 3504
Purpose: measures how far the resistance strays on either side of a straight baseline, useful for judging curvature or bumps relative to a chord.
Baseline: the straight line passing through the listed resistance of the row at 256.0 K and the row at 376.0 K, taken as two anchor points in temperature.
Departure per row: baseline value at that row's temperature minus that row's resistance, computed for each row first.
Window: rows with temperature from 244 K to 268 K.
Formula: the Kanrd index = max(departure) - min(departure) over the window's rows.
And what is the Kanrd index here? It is 9.0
